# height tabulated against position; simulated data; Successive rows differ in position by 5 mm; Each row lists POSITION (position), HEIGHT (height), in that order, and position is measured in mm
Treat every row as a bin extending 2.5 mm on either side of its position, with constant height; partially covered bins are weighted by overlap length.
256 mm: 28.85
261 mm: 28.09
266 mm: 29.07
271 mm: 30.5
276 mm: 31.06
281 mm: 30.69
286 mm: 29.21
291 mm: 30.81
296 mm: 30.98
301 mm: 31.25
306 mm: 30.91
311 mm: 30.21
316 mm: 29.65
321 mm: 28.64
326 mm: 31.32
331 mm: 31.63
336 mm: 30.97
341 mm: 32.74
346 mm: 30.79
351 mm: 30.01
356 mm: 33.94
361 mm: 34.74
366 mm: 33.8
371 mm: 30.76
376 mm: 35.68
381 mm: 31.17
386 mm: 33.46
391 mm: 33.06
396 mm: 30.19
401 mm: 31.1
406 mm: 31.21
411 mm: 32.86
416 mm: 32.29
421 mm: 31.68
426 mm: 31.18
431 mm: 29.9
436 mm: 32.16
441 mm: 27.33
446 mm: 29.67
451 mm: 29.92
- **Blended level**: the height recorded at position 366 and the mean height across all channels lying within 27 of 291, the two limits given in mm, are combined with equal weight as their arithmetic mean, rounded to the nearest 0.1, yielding 32.1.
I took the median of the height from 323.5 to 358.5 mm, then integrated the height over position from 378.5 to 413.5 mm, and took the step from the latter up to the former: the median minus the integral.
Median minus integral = -1084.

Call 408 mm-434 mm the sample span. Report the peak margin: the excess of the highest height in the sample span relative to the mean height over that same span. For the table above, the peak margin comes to 1.3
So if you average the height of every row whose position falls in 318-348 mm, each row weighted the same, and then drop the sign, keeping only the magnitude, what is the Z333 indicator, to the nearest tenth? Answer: 31.0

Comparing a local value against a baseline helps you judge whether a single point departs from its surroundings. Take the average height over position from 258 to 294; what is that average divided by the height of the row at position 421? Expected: 0.94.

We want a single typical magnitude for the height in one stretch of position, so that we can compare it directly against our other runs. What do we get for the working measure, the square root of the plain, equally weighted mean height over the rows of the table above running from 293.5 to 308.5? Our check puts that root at 5.57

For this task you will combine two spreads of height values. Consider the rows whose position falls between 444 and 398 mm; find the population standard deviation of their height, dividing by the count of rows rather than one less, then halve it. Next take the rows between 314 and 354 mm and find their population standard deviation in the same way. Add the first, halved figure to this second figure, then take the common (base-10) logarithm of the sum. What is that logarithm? 0.29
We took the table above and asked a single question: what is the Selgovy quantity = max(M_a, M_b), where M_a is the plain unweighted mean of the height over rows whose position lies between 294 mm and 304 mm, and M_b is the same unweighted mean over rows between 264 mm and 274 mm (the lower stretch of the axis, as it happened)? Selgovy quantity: 31.1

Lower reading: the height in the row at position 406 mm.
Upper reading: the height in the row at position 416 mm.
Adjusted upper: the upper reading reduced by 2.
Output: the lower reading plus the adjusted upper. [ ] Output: 61.5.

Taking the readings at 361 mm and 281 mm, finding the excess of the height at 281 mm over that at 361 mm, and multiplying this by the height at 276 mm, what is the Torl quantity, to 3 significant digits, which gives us -126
